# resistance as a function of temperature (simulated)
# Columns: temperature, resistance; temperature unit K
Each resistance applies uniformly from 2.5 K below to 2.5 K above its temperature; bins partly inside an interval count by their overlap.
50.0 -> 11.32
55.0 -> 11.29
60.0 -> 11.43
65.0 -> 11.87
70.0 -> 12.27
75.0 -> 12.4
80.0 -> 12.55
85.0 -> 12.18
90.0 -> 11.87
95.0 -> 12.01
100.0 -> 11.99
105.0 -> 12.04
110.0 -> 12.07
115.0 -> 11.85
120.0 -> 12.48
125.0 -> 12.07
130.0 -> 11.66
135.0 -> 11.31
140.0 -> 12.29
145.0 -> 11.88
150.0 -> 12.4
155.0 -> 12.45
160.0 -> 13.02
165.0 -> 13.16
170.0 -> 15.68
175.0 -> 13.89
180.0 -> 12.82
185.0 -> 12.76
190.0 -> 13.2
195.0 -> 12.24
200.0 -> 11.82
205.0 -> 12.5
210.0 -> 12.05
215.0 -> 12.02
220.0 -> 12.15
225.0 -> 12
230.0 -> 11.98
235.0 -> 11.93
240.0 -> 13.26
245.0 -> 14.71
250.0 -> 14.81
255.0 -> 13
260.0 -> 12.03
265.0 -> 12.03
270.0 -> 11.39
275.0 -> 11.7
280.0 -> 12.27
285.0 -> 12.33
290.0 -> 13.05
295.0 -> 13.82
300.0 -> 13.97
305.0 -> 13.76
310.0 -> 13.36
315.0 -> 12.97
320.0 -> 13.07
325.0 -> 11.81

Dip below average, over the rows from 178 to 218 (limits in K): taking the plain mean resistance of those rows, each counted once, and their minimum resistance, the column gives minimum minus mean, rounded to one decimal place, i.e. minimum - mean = -0.6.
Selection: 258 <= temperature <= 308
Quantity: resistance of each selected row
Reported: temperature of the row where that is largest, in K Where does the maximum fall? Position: 300.0 K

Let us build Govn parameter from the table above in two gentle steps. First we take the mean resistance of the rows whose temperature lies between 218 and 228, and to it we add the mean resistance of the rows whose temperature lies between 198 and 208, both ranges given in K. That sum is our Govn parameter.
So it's 24.2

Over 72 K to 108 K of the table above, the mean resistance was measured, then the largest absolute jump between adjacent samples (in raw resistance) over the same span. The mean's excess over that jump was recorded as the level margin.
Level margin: 11.8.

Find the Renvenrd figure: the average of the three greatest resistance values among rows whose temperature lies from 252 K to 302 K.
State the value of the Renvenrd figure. 13.6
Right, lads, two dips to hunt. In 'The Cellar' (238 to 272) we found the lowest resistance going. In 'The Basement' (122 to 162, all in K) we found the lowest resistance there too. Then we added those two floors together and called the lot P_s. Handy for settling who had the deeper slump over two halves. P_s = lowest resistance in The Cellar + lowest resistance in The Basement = 22.7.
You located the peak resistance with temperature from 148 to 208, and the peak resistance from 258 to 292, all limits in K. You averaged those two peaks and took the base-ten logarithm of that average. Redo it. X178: 1.16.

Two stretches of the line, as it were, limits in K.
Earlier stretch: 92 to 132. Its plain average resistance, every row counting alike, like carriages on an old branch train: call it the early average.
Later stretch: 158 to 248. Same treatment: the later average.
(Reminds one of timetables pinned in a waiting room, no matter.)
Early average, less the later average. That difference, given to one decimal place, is -0.8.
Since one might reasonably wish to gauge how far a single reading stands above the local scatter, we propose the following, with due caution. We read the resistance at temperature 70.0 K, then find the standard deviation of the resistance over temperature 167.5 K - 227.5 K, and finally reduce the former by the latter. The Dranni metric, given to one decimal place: 11.2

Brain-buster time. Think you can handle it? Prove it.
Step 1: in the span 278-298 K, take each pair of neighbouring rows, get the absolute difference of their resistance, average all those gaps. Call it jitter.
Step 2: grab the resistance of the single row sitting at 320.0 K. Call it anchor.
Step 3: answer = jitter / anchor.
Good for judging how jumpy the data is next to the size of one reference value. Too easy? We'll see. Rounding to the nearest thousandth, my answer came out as 0.040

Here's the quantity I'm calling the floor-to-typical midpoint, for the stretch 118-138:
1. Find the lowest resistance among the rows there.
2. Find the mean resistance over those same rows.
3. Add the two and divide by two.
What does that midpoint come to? 11.6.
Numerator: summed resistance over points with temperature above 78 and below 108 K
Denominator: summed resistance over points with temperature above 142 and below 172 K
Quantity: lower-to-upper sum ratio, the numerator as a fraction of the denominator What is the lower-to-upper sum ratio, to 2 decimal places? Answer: 0.92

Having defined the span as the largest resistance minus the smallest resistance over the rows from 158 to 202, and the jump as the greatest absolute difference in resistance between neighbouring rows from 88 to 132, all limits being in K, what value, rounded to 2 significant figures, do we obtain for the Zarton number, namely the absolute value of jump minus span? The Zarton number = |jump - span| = 3.2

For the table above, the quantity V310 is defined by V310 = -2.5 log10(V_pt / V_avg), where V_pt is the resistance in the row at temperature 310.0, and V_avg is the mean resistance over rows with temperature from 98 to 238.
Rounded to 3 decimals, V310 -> -0.079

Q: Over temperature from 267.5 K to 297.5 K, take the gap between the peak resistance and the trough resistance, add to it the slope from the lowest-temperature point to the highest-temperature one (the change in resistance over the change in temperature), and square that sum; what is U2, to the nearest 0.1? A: 6.4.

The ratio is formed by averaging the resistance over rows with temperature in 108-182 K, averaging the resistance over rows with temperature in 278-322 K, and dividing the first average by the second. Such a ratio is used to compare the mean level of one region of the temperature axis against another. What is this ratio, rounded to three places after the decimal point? 0.956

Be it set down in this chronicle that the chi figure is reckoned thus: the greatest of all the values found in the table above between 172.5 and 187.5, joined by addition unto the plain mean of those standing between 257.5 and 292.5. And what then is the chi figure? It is 26.0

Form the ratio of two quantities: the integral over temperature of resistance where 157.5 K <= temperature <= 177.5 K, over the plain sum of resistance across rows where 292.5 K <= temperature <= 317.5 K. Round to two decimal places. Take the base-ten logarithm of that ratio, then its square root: 0.78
